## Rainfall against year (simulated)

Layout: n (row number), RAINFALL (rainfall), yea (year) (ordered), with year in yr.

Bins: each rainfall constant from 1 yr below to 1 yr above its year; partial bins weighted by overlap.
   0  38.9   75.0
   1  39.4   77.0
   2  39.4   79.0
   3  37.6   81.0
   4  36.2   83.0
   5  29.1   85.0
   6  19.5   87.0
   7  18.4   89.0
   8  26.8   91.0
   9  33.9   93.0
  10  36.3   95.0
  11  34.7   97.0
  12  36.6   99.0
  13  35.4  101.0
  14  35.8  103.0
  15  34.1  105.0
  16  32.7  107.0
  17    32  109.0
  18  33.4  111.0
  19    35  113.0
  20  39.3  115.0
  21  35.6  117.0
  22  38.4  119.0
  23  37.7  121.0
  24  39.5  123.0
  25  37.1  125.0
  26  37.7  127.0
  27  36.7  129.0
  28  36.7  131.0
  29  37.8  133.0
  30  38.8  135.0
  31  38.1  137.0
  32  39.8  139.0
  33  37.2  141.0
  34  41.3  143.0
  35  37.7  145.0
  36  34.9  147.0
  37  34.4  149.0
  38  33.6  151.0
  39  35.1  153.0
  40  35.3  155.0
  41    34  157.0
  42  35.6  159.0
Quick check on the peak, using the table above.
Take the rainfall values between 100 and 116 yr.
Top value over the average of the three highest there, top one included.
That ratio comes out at 1.07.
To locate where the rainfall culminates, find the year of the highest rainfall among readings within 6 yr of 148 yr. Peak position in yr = 143.0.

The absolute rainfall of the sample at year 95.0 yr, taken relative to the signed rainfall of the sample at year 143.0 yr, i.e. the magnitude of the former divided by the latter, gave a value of 0.88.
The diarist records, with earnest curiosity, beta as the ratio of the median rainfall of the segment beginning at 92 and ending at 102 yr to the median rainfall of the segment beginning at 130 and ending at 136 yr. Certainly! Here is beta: 0.94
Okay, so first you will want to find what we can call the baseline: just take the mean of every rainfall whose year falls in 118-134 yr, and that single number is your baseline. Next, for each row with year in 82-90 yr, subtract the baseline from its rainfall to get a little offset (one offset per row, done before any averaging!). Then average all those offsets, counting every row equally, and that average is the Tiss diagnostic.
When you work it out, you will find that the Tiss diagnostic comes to -11.9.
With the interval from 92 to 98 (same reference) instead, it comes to -2.7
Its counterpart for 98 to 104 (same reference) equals -1.8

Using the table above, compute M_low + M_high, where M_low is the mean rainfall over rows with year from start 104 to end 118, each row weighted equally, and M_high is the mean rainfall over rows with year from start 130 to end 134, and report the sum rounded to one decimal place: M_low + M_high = 71.8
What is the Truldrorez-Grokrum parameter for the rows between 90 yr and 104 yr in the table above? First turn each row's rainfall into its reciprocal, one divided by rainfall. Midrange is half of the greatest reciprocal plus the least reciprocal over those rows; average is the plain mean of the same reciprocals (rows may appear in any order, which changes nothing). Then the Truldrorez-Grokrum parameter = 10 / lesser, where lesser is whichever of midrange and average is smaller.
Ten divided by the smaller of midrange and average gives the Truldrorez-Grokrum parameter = 339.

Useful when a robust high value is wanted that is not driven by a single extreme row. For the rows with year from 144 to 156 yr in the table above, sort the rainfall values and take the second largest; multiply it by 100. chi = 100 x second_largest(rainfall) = 3530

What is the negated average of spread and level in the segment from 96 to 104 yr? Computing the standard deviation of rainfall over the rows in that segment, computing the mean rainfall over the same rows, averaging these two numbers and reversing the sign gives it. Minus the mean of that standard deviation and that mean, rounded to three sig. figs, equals -18.2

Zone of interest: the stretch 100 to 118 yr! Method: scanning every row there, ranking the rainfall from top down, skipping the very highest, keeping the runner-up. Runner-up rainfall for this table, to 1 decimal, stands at 35.8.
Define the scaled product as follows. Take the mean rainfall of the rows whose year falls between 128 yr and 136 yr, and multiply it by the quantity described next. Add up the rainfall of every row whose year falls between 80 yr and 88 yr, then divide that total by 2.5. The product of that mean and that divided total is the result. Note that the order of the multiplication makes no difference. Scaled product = 1836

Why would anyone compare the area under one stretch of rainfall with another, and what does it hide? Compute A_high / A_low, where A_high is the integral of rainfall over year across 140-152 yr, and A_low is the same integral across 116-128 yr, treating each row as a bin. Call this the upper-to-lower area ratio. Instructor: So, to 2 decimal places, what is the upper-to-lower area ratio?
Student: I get 0.97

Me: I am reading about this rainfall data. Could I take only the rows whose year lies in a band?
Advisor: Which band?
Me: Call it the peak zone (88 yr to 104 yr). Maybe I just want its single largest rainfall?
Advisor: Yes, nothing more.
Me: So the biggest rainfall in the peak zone 36.6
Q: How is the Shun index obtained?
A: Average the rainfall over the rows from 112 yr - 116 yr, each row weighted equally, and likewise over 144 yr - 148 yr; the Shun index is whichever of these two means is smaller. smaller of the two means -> 36.3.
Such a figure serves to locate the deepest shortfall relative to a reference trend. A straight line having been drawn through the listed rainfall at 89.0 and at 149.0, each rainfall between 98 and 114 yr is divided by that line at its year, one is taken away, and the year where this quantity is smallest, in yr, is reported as 109.0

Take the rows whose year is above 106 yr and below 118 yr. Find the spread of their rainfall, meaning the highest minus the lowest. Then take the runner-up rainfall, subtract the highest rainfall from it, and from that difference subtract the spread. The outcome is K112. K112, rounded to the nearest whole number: -11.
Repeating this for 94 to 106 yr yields -3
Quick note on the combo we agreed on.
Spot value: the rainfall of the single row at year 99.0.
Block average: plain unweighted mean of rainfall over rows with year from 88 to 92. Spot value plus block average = 59.2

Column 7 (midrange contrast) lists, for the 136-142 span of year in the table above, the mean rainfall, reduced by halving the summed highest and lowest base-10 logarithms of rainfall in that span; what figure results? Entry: 37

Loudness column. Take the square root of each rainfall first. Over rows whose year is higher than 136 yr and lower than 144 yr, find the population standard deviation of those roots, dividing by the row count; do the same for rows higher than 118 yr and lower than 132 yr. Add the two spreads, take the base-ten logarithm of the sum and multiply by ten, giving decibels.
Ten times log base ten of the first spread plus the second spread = -7.0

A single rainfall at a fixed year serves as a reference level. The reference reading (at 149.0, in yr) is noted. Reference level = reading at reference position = 34.4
